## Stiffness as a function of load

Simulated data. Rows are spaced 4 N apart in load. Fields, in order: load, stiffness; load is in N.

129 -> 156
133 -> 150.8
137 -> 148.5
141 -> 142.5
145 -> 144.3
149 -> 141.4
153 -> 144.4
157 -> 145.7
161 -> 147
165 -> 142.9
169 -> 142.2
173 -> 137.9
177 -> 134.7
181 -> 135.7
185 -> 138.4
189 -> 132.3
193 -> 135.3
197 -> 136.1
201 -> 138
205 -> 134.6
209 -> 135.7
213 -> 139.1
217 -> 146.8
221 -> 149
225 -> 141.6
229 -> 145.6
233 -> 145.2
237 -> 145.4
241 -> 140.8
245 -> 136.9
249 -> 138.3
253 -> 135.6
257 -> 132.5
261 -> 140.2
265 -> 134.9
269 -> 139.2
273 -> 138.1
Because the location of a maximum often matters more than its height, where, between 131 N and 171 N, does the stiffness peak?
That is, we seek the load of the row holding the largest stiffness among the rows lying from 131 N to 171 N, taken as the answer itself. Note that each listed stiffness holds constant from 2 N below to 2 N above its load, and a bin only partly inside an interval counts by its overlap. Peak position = 133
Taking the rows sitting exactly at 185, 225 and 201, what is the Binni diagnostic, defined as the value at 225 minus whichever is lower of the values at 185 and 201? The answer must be 4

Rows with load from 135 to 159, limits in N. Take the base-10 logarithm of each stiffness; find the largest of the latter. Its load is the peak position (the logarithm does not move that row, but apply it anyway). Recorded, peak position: 137 N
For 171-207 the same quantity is 185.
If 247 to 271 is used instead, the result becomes 261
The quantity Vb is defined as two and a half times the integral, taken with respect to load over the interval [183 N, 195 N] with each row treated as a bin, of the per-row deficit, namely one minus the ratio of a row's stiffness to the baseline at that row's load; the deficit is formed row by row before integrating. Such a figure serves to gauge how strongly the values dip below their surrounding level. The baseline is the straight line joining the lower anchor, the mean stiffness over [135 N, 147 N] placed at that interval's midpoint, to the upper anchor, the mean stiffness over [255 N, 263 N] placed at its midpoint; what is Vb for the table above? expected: 1.3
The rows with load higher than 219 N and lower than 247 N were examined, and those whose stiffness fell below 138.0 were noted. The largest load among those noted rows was 245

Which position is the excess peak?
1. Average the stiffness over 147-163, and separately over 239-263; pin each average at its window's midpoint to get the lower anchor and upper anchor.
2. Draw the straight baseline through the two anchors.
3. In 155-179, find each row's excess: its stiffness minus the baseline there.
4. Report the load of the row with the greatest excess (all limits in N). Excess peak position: 161 N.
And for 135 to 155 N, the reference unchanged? 137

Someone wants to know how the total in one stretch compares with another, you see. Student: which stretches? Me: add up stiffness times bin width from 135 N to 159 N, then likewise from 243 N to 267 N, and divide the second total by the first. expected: 0.94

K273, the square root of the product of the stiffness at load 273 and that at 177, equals 136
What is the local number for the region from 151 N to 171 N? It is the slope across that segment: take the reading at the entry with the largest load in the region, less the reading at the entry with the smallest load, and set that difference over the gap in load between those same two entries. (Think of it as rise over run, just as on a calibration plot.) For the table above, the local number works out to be -0.1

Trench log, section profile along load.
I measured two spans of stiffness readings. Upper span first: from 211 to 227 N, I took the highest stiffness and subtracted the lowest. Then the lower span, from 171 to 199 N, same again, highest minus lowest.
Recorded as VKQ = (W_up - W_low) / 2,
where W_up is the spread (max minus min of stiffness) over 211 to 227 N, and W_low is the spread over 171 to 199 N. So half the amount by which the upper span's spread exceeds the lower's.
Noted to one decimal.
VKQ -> 1.9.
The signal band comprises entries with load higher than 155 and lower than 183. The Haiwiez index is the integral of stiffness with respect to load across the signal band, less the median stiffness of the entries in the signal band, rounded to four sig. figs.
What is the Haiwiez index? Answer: 3802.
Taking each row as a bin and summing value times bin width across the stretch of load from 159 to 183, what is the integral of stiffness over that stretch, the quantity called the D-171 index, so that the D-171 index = 3362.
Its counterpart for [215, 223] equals 1183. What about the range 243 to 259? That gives 2173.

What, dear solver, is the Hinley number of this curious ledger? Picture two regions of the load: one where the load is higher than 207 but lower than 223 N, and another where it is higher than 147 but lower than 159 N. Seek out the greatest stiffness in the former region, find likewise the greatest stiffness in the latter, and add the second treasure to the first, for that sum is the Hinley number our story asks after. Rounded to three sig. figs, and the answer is 295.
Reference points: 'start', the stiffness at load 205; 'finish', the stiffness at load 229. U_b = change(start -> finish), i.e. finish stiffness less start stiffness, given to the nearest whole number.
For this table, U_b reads 11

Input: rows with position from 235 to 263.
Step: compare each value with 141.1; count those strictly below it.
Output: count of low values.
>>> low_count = 6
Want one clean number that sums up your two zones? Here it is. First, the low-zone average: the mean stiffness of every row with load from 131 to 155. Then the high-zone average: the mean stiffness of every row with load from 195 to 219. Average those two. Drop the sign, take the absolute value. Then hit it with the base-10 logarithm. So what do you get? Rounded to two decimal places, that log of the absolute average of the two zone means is 2.15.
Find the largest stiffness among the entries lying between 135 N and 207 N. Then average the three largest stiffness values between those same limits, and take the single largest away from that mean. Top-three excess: -1.4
